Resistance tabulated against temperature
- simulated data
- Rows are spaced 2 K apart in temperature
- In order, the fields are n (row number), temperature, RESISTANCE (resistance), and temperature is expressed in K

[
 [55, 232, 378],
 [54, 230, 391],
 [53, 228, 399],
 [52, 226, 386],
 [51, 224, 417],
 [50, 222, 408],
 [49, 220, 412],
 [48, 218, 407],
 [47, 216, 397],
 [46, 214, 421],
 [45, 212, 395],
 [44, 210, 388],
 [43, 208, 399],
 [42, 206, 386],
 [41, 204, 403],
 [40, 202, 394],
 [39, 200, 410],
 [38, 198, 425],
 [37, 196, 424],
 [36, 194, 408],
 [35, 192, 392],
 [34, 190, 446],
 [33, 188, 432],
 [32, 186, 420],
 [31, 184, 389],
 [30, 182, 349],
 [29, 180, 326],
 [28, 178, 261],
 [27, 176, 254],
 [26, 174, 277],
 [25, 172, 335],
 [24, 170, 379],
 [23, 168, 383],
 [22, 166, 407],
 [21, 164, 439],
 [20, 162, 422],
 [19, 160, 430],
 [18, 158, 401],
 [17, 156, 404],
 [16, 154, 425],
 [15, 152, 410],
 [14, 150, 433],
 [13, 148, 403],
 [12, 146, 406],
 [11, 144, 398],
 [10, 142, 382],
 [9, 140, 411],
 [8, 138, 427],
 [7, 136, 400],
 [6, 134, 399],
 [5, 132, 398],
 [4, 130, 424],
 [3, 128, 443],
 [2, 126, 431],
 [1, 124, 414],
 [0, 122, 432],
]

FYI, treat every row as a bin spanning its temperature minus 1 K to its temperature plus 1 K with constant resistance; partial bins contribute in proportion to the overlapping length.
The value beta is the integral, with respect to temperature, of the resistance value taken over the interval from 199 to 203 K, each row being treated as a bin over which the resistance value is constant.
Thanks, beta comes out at 1608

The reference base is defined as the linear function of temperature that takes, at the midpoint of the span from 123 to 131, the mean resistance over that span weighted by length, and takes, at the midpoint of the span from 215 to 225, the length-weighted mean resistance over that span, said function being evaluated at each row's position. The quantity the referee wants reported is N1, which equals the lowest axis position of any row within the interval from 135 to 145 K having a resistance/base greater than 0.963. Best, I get 138 K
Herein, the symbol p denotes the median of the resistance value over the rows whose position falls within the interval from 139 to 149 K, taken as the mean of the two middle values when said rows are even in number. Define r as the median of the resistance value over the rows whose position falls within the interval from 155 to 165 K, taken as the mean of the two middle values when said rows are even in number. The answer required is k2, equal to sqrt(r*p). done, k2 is 412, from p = 403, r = 422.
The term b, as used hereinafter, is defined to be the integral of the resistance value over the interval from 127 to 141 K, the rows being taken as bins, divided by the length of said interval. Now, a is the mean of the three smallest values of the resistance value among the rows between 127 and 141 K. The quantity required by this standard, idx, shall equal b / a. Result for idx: 1.04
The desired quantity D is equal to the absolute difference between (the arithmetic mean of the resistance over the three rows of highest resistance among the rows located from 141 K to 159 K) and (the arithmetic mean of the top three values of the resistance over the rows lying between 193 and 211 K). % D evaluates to 3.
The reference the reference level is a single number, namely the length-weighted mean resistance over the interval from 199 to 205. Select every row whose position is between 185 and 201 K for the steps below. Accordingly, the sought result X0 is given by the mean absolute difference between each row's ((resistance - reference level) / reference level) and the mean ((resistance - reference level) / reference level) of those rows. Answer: 0.030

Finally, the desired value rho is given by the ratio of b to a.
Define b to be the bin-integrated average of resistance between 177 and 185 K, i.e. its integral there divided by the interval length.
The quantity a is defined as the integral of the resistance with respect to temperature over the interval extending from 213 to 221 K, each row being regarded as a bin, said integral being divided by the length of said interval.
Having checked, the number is 0.81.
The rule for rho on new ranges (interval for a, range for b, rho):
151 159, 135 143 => 0.99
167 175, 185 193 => 1.23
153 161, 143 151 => 0.99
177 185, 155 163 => 1.25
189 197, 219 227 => 0.97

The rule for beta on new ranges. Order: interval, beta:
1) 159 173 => 5590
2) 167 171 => 1524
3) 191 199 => 3298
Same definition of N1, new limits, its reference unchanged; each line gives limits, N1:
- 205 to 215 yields 208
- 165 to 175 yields 166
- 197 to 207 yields 198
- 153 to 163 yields 154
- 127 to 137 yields 128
